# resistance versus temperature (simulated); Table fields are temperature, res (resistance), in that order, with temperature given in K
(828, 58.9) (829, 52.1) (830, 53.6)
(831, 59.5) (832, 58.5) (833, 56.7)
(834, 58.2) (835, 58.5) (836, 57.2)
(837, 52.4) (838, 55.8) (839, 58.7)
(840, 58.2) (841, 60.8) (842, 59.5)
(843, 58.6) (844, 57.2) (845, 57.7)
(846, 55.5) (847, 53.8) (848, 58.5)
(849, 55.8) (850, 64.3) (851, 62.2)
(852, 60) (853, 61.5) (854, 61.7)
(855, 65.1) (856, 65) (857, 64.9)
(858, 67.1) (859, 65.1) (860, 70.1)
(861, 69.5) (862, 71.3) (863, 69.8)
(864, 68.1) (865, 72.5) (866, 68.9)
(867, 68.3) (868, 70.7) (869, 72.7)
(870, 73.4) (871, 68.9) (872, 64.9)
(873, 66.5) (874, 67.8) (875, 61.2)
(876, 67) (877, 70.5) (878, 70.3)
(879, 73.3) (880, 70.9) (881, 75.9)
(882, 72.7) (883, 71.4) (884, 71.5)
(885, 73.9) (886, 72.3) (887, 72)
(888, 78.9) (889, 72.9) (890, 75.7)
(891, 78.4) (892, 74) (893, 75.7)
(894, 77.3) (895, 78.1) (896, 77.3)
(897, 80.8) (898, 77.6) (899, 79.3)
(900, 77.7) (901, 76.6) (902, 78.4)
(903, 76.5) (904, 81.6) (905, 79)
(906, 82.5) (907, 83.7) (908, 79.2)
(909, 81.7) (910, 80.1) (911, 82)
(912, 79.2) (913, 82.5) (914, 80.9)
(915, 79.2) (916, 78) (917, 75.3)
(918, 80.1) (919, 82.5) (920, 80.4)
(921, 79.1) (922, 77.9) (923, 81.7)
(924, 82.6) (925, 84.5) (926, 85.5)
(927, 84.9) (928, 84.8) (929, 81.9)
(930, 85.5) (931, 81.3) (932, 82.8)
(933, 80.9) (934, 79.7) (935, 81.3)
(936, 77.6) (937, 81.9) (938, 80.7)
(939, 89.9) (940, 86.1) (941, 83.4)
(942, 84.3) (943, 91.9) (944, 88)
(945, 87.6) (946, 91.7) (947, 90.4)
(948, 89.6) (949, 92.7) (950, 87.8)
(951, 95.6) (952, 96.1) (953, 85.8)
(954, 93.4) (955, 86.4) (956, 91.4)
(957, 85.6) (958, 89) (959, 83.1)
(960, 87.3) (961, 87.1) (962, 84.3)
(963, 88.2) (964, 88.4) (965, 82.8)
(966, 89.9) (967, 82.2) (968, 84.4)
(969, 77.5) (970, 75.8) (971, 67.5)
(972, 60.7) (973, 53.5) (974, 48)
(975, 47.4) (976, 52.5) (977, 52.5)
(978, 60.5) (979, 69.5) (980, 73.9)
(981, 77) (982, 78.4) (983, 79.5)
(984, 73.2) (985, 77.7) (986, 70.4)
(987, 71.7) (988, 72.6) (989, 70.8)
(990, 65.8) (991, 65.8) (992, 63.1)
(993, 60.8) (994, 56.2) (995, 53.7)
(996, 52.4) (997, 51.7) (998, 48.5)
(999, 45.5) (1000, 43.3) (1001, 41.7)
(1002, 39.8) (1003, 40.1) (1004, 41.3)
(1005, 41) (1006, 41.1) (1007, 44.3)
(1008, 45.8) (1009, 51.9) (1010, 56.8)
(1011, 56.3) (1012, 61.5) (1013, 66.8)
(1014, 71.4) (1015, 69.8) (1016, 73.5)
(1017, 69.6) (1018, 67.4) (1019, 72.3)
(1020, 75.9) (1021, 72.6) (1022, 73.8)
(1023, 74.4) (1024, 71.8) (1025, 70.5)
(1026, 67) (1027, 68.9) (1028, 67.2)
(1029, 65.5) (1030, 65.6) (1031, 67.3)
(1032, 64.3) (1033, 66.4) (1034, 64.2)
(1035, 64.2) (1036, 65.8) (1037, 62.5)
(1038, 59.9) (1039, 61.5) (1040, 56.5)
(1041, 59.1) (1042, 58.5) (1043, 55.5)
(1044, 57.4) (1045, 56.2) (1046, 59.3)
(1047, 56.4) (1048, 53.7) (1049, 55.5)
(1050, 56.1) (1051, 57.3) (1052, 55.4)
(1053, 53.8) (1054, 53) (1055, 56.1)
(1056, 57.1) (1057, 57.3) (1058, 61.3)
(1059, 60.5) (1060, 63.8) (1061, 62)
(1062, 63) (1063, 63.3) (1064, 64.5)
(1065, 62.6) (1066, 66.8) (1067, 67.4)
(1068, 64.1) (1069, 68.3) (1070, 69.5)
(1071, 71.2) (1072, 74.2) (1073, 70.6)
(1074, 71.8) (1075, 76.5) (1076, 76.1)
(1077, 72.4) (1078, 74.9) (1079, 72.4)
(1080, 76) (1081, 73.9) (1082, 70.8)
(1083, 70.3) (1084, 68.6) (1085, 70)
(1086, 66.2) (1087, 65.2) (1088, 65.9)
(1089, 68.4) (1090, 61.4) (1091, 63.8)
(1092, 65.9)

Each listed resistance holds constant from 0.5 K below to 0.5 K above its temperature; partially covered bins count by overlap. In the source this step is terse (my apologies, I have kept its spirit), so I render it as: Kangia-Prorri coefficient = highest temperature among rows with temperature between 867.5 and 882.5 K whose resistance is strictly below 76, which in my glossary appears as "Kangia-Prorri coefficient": 882 K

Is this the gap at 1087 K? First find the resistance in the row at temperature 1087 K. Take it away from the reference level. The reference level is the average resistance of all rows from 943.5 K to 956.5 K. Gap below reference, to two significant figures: 25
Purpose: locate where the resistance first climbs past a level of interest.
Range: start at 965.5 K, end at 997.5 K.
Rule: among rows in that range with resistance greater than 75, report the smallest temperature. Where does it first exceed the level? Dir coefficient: 966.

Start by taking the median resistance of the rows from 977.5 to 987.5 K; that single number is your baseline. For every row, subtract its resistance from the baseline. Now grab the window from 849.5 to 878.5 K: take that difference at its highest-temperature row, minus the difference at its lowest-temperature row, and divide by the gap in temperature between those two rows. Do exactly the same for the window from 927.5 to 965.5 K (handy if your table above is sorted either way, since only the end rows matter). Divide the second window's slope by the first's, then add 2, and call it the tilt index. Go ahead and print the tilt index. 1.7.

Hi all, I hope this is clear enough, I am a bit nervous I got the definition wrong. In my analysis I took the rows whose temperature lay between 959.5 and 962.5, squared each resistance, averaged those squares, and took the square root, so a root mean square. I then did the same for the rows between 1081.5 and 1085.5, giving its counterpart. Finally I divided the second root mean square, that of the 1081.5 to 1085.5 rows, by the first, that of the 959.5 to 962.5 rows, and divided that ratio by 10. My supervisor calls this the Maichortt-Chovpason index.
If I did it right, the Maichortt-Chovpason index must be 0.081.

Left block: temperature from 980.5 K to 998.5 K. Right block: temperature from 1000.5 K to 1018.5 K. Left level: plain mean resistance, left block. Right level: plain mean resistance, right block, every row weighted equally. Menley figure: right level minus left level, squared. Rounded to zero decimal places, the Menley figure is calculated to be 135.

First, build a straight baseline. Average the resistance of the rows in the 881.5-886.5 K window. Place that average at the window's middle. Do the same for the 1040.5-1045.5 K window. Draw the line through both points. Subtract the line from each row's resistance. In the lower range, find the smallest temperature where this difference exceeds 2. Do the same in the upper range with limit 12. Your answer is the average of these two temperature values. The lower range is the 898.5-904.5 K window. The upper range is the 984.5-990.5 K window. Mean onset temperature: 942.0 K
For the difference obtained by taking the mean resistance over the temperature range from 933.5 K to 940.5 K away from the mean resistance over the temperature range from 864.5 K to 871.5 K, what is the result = -12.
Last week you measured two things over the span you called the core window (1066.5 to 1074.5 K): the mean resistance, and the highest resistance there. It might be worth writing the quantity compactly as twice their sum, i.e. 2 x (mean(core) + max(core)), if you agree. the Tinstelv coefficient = 288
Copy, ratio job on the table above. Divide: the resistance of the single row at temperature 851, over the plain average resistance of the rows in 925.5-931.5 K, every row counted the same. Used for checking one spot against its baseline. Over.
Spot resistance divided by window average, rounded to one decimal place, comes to 0.7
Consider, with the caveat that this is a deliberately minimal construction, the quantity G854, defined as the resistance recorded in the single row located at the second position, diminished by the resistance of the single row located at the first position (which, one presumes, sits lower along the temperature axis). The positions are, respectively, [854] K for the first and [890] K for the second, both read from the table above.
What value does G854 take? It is 14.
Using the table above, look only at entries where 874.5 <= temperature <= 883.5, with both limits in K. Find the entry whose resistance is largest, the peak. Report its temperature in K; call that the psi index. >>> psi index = 881 K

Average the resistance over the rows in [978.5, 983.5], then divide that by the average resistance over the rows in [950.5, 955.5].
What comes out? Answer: 0.83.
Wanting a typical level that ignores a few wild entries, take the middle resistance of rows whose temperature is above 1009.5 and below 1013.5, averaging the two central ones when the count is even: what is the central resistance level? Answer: 59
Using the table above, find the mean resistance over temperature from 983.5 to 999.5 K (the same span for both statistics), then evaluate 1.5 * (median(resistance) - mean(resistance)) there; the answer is 2.9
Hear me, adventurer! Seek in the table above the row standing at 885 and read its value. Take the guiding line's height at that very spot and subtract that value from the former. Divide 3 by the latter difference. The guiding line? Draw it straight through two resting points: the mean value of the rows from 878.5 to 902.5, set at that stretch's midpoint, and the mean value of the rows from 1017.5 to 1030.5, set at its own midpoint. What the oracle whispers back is 1.6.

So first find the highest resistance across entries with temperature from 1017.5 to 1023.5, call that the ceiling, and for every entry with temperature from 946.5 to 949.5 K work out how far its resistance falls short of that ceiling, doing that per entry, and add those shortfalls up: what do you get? -45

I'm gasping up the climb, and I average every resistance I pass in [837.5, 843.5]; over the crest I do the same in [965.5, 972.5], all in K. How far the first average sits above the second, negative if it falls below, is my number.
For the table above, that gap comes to -18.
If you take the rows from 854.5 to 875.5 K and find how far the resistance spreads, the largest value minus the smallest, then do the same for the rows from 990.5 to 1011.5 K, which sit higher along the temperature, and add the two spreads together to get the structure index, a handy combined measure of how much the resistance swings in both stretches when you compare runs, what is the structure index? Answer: 38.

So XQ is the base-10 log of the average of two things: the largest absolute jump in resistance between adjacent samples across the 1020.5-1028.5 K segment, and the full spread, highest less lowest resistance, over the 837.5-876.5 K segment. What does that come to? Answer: 1.06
